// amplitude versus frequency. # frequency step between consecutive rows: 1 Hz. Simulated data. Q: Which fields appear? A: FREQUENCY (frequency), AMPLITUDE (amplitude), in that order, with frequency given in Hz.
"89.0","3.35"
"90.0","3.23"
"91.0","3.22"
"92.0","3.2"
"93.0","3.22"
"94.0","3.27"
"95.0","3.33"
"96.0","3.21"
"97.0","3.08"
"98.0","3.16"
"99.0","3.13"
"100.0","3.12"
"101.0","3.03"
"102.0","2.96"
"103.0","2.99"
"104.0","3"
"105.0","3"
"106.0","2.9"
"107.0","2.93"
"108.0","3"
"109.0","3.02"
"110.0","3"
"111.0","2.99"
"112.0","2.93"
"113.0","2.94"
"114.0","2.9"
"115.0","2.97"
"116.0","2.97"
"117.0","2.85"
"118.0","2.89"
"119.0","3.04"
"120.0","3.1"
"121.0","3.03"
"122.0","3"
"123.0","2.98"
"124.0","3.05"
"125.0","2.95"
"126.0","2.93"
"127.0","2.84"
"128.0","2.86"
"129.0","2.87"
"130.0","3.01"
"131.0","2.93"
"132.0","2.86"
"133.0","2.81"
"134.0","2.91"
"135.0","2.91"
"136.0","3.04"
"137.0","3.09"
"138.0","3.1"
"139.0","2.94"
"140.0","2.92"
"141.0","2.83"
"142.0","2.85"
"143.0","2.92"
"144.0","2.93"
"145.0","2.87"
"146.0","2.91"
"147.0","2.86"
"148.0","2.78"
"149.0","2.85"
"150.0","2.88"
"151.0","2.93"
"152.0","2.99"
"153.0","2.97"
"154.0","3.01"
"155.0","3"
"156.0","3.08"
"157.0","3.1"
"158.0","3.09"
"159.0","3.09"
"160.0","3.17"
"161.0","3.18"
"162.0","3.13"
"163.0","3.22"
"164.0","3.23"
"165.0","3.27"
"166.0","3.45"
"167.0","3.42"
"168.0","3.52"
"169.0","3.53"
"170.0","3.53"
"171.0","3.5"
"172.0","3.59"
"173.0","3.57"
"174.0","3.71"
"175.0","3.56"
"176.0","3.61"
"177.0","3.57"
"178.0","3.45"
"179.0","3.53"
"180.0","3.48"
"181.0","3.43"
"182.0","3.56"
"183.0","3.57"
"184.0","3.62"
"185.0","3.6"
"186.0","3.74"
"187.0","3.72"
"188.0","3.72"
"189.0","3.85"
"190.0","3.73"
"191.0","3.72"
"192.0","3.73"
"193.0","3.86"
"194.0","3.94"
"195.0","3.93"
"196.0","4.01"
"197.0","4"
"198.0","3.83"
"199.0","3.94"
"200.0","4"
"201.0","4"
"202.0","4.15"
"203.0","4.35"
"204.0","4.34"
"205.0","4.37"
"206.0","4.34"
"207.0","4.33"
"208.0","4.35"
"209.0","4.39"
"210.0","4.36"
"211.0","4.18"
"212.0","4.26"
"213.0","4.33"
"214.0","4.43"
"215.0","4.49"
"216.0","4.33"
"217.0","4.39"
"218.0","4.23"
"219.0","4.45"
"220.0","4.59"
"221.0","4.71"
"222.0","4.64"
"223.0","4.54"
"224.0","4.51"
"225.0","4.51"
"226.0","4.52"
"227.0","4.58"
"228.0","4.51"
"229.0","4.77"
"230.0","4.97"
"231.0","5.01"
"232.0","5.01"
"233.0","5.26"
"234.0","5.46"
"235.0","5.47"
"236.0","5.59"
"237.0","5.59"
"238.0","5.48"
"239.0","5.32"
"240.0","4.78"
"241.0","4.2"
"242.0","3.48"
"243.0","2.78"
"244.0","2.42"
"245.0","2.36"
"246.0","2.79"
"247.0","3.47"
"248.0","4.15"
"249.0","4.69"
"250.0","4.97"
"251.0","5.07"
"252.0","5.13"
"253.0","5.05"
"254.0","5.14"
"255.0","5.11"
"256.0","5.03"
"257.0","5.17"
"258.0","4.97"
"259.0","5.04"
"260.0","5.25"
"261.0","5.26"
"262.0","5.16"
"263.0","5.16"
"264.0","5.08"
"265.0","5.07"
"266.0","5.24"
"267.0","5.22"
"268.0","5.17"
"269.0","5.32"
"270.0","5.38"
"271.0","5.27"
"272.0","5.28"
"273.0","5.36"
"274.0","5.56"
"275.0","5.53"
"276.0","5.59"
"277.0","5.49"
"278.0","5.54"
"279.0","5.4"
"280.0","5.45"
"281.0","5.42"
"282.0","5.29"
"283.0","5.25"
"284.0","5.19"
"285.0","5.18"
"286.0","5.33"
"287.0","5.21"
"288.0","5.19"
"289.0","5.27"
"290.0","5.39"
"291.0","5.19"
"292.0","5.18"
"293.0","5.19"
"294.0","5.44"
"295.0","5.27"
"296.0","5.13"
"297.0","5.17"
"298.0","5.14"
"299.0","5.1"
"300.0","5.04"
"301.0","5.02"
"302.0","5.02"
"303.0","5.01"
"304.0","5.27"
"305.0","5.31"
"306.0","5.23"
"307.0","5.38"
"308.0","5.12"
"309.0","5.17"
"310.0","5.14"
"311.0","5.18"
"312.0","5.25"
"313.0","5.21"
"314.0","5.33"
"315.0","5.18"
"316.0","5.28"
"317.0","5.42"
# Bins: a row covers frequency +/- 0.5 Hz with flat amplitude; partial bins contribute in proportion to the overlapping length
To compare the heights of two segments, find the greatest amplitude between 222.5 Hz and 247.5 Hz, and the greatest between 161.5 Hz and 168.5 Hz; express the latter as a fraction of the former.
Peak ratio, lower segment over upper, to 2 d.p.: 0.63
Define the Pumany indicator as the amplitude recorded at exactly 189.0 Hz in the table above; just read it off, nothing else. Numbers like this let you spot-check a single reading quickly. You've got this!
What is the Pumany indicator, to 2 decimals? 3.85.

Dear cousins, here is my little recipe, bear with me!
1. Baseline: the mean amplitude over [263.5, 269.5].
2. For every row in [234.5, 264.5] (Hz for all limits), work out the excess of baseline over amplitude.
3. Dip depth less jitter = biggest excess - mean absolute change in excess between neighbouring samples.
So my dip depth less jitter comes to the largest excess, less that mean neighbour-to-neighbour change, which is 2.6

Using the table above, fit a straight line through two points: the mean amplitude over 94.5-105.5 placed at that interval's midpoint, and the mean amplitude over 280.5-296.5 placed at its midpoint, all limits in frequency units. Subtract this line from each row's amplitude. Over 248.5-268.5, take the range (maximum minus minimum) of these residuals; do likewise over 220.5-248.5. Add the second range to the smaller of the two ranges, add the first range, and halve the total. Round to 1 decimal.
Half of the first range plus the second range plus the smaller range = 2.1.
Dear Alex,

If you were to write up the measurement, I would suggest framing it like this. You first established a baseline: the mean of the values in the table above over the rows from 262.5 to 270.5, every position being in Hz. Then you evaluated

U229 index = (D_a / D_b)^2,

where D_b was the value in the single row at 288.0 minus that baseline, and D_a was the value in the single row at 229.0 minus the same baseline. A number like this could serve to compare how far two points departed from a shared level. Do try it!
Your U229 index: 841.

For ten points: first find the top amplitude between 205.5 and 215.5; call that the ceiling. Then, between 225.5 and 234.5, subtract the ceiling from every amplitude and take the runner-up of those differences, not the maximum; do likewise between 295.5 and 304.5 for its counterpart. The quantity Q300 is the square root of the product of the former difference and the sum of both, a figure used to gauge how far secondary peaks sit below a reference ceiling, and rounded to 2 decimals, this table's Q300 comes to 1.06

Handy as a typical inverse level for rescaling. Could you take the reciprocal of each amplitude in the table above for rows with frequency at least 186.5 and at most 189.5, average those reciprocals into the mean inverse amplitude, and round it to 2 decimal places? 0.27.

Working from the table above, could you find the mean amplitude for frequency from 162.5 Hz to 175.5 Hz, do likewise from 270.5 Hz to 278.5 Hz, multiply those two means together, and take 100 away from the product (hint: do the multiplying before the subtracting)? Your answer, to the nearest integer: -81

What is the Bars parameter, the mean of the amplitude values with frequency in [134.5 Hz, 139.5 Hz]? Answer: 3.0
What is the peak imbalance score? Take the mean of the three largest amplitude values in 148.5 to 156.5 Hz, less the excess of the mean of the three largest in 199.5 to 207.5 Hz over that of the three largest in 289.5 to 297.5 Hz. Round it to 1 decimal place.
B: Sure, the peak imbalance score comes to 4.0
